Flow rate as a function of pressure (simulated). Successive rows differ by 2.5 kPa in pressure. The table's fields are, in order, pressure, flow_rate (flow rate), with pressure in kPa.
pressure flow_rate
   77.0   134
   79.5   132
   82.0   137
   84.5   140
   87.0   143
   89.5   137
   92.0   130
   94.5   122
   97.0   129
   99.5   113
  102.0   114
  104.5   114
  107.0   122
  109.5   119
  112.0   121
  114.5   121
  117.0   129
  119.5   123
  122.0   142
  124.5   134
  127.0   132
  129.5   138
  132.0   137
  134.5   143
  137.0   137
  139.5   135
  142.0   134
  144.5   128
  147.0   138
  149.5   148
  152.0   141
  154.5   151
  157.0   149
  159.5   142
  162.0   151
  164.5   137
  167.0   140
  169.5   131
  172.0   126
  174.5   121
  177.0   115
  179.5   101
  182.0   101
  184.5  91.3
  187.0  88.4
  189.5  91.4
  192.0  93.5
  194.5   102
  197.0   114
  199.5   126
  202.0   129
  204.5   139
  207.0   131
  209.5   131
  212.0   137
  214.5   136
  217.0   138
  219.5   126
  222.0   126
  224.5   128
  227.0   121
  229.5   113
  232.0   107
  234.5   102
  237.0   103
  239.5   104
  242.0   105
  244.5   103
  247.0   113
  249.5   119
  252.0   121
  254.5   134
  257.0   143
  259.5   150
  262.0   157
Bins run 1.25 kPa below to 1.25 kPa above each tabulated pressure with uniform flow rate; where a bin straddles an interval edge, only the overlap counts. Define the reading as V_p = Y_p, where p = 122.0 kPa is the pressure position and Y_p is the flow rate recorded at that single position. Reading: 142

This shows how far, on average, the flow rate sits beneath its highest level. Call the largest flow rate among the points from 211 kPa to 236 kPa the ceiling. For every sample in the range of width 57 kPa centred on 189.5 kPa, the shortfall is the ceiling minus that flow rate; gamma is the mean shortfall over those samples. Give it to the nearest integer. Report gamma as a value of 18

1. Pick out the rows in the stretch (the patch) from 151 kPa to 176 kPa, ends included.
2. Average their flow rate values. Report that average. 139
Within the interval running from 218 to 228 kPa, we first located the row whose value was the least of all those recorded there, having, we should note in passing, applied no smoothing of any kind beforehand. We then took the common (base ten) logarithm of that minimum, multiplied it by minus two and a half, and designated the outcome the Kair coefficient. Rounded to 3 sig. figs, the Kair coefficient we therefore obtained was -5.21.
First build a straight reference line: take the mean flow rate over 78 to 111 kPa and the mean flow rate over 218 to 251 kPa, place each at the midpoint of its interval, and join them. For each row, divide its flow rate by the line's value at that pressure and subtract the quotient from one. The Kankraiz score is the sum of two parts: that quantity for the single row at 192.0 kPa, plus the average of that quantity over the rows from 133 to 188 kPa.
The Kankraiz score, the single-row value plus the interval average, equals 0.13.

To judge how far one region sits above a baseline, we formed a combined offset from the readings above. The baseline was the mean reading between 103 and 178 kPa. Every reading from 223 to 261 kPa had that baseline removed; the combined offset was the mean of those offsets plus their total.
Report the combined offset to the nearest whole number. -249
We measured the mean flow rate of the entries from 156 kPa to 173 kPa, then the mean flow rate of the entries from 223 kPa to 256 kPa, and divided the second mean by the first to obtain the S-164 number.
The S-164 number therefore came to 0.81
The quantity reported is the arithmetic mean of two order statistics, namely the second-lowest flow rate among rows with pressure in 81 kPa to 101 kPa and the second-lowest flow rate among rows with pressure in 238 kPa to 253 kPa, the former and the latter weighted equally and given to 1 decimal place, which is 113.0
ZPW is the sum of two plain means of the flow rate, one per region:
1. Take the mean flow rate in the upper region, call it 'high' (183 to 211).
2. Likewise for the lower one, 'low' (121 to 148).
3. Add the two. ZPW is 249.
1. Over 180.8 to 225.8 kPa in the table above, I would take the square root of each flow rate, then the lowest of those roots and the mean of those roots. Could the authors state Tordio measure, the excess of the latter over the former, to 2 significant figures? 1.4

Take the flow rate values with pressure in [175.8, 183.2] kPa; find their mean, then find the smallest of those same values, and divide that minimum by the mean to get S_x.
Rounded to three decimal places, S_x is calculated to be 0.956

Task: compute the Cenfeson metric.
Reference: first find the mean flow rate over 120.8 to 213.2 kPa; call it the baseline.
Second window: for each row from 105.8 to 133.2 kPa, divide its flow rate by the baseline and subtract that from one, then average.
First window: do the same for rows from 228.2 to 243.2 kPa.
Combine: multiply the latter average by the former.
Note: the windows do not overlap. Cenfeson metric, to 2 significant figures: -0.0016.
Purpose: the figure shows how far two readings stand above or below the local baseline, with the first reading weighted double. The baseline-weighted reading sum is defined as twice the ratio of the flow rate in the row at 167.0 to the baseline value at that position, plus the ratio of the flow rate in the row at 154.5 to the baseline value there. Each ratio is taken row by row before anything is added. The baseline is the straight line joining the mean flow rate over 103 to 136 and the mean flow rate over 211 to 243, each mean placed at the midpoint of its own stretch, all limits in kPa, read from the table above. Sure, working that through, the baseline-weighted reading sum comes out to 3.45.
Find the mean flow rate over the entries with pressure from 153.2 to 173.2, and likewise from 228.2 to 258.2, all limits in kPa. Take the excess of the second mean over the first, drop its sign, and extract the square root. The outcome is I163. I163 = 5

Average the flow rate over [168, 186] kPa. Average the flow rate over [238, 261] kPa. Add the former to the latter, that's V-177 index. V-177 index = 234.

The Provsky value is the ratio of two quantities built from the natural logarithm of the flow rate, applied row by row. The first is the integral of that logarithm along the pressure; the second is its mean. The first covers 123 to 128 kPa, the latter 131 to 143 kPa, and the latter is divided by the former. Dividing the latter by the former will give 0.20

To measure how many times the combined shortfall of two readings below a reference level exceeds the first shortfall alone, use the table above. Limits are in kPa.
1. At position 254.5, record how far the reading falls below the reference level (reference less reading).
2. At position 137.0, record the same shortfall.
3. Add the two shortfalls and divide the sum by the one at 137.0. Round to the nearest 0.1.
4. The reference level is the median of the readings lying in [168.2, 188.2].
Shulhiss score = 1.9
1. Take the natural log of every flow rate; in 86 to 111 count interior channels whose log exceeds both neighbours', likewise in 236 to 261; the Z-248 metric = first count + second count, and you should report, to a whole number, 3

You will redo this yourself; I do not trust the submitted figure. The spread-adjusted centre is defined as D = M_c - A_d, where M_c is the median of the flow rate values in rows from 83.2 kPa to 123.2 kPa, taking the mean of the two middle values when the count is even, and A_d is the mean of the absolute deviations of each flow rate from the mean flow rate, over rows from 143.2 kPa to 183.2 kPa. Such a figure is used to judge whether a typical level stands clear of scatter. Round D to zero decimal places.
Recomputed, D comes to 109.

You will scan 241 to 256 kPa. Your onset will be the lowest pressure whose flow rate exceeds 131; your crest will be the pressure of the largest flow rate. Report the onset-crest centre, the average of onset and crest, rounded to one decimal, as 254.5 kPa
